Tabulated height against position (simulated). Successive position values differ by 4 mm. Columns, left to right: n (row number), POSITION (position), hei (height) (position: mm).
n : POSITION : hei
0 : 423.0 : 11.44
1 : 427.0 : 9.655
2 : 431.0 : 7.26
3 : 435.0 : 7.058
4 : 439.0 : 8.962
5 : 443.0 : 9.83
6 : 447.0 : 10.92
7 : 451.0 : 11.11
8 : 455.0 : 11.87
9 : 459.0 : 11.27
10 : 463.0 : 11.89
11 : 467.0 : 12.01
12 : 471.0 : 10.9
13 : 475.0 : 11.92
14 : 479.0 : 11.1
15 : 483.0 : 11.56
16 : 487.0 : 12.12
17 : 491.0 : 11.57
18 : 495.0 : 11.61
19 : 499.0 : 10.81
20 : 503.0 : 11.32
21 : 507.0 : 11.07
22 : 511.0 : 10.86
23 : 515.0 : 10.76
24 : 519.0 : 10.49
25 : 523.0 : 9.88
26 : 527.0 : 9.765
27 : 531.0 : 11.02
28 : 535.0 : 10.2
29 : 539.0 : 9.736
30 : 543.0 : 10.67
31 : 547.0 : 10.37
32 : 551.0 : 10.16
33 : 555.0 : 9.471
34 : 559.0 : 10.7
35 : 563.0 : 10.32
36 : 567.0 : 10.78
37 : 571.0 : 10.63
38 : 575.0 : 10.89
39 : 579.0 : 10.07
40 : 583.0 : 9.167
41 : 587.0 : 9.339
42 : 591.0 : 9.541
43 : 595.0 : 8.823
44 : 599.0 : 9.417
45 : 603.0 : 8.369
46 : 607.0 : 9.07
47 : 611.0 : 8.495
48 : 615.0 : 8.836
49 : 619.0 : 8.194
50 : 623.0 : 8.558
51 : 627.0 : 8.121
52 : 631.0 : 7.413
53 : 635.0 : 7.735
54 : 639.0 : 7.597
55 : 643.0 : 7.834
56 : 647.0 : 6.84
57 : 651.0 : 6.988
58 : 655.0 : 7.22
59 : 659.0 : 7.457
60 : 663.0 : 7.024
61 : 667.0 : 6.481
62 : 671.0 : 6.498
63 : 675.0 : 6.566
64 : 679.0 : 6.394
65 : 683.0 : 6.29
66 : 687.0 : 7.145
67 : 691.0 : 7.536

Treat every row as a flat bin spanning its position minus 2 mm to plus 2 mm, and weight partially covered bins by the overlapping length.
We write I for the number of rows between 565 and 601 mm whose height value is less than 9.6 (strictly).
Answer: 5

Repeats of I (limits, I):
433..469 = 2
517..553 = 0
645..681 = 9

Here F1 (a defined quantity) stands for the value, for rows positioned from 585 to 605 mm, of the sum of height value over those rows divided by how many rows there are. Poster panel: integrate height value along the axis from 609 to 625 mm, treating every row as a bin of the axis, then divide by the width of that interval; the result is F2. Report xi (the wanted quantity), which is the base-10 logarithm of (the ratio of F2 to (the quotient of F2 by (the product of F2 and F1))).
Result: 1.89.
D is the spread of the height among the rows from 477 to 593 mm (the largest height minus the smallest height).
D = 3.0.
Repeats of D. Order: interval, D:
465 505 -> 1.3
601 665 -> 2.2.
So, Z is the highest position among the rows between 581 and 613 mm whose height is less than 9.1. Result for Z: 611.0 mm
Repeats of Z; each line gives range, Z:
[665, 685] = 683.0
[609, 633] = 631.0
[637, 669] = 667.0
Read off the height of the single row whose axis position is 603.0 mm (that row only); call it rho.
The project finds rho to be 8.369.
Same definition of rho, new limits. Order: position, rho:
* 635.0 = 7.735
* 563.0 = 10.32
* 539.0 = 9.736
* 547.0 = 10.37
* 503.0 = 11.32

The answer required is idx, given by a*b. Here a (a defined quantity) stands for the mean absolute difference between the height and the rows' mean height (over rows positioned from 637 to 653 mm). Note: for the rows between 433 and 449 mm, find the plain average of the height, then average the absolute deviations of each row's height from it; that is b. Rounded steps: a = 0.4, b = 1.18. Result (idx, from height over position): 0.47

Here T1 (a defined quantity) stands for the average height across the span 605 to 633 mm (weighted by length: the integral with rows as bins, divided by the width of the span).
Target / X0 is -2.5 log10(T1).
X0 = -2.31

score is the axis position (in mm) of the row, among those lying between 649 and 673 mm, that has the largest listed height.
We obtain 659.0 mm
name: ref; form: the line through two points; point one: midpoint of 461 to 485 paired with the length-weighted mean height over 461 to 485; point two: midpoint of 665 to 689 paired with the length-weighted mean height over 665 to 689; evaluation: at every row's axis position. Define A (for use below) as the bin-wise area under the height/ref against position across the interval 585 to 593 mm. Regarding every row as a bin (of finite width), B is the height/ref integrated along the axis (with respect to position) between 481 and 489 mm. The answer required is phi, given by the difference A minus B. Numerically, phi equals 0.3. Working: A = 8.7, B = 8.41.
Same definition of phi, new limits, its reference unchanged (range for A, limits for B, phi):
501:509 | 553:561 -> -0.2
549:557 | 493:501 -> 0.0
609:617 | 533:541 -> 0.5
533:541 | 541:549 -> -0.6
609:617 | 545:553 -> 0.1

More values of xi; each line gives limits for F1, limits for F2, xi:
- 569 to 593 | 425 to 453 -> 1.96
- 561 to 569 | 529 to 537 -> 2.05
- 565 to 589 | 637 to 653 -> 1.87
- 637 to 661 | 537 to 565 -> 1.87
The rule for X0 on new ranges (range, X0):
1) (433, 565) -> -2.57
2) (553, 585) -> -2.53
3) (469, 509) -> -2.64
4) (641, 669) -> -2.13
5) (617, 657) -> -2.21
